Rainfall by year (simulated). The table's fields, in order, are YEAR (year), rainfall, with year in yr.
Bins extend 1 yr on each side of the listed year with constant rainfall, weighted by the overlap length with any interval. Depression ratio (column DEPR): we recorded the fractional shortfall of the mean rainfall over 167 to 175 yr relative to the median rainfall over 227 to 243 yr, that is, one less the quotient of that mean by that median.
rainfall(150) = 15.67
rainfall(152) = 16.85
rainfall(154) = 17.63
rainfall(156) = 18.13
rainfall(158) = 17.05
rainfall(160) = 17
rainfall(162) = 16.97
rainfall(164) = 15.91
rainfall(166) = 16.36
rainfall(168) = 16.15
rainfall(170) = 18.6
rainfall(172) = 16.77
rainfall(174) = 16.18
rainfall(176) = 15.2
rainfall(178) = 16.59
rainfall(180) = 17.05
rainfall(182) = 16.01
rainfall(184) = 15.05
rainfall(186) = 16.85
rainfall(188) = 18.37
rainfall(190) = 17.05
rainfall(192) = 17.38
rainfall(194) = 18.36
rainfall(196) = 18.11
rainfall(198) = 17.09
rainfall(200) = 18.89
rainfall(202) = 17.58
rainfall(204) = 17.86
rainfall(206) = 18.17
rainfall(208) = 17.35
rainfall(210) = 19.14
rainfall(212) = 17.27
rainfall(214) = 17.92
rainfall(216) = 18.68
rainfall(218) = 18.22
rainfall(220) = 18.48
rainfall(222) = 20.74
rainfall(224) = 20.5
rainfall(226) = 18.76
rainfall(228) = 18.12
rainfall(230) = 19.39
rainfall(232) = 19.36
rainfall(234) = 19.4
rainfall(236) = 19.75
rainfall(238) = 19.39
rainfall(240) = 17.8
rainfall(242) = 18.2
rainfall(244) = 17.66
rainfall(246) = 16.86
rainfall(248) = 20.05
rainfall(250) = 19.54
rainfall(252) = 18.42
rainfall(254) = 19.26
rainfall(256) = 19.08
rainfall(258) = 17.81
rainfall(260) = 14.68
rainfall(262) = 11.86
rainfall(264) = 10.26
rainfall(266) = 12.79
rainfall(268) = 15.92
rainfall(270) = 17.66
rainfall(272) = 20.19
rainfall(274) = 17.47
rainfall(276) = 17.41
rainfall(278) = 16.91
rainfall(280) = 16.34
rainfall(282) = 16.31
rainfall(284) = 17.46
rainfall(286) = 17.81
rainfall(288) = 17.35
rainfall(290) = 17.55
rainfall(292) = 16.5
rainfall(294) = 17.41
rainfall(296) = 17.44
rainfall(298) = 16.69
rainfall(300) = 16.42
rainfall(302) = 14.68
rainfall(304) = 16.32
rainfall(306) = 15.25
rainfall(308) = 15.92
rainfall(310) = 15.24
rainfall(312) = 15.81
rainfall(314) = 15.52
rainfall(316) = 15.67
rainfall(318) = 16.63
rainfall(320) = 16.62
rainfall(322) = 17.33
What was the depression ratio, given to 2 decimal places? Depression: 0.13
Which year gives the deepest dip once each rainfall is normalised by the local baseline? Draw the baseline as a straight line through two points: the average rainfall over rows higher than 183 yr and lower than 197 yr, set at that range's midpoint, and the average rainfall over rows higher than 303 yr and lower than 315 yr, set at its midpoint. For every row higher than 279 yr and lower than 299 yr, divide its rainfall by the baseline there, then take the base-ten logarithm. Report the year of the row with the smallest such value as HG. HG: 282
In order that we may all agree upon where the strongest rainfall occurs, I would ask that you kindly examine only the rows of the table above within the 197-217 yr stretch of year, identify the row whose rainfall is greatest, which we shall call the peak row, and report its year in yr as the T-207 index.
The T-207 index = 210 yr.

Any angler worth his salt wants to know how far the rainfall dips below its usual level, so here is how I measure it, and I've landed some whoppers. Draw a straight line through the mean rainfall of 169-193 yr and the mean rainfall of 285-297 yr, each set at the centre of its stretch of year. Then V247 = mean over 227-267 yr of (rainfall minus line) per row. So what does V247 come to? 0.4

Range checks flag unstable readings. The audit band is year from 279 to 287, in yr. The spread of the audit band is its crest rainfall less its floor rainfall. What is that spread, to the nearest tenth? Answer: 1.5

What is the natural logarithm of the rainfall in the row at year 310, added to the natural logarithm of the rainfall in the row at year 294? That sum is 5.58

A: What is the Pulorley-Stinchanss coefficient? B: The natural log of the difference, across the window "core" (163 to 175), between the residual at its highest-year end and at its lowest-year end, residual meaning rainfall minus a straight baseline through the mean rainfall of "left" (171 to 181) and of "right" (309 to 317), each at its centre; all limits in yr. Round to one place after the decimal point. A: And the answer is -1.1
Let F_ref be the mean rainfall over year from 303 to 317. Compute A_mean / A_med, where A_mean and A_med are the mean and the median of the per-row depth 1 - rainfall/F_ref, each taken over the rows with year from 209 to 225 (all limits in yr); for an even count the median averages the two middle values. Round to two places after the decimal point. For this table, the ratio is 1.10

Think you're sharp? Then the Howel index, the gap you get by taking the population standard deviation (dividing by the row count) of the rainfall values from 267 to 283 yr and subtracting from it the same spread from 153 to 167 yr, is 0.56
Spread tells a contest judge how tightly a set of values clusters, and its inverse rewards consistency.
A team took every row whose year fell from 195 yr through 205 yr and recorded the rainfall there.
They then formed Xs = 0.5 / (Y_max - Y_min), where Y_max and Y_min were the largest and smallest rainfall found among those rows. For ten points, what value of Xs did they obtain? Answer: 0.28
